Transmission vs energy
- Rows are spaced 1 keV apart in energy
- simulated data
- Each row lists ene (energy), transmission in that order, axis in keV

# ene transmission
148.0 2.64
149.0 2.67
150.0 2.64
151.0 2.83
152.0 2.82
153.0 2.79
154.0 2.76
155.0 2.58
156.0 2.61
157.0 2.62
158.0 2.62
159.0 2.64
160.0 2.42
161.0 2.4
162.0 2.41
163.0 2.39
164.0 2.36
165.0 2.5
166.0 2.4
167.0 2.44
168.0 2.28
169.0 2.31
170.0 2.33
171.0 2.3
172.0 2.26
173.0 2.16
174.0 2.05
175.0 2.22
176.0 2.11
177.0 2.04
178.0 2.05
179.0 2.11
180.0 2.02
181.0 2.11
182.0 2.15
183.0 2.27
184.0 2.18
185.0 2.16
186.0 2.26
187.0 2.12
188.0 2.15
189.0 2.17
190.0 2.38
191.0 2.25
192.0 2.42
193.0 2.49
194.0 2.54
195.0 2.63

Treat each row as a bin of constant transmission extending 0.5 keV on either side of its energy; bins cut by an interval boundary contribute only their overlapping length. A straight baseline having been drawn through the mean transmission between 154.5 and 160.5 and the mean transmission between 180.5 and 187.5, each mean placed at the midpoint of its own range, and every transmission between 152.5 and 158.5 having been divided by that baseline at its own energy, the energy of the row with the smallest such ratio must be 155.0 keV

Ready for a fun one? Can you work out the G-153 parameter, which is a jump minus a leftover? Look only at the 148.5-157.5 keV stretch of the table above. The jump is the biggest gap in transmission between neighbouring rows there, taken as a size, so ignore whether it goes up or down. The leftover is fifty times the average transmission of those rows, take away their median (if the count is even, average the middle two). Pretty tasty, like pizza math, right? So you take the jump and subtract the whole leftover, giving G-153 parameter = -132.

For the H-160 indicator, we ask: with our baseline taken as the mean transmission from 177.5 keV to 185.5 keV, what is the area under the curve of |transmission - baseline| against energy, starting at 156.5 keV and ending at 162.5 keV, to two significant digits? 2.3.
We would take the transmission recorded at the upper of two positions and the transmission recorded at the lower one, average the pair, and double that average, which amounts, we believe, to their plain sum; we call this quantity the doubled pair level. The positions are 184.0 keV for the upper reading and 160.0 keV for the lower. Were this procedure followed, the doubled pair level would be 4.60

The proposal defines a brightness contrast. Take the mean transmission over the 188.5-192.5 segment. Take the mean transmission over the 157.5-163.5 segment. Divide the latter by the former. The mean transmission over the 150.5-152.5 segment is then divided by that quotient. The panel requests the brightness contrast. 2.63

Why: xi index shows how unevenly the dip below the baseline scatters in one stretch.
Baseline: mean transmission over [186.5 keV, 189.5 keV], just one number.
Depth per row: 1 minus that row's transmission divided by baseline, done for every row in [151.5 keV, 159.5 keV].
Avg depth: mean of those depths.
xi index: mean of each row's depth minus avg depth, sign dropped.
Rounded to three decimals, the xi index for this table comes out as 0.038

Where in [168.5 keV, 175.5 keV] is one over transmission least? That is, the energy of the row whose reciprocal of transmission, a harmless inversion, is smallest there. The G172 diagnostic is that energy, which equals 170.0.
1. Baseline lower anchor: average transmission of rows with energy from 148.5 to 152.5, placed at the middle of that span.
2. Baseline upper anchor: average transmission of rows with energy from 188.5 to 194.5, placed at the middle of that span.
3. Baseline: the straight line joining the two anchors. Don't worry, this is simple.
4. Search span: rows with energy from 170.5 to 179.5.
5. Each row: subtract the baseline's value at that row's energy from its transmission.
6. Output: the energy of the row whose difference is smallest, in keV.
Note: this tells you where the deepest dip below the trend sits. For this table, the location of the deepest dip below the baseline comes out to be 174.0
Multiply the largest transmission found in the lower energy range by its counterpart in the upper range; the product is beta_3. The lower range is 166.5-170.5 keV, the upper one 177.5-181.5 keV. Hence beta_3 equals 5.15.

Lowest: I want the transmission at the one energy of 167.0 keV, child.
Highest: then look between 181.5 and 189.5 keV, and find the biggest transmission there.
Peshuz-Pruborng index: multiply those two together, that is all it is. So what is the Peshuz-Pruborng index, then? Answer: 5.54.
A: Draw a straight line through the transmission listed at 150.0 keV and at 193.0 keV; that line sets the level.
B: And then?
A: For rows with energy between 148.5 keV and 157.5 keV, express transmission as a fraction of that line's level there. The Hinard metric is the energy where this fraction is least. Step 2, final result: 155.0 keV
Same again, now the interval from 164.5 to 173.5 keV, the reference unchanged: 173.0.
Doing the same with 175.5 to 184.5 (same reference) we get 180.0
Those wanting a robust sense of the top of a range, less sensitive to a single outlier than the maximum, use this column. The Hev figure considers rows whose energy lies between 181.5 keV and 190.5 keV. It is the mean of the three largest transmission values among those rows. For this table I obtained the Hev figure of 2.3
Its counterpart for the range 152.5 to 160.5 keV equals 2.7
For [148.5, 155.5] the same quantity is 2.8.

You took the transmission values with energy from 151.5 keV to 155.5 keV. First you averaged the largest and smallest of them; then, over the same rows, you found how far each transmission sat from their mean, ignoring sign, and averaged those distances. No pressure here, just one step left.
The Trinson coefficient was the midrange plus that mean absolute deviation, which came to 2.8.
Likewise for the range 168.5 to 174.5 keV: 2.3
